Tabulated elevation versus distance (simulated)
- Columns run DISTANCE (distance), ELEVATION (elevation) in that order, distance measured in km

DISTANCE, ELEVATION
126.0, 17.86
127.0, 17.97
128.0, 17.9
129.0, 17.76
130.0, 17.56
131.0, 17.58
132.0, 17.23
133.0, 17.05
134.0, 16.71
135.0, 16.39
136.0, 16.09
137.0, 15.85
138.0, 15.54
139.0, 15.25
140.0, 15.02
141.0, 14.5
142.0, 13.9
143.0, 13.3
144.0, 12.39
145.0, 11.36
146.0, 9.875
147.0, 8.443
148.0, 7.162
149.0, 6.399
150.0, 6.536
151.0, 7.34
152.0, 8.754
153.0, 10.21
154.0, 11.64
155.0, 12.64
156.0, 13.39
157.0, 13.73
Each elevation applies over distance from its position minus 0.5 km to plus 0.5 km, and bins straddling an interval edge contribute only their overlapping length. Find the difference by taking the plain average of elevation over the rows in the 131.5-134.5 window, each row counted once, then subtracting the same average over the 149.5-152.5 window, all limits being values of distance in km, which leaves 9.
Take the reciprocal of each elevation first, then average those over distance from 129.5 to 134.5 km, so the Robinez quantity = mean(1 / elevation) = 0.058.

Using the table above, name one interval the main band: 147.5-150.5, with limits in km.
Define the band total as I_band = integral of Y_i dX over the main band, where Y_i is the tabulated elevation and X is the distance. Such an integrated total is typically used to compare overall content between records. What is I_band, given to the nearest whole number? 20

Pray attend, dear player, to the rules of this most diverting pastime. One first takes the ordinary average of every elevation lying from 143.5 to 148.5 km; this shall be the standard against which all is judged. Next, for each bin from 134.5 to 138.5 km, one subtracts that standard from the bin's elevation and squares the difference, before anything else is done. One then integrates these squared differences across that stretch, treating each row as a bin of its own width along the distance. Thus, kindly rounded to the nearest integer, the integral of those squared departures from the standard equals 150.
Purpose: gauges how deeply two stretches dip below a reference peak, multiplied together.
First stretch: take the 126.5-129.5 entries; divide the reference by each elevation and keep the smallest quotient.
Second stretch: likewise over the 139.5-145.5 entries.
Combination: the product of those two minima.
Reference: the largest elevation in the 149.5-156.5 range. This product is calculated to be 0.66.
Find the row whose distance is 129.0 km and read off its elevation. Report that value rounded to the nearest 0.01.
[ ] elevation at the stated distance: 17.76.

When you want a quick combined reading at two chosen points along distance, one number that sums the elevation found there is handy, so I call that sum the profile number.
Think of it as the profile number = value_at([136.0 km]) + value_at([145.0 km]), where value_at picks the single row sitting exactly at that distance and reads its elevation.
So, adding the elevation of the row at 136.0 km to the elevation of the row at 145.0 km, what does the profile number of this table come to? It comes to 27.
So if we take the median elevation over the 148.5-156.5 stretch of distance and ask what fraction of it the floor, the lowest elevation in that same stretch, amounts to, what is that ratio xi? 0.67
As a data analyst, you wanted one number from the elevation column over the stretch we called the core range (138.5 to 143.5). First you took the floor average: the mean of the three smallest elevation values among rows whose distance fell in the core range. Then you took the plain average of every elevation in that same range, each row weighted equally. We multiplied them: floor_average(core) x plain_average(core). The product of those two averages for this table 200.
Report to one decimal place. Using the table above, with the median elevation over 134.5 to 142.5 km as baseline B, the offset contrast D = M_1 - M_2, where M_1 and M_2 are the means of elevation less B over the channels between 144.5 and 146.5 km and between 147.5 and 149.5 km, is 3.8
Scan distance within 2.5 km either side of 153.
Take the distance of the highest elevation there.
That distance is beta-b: 155.0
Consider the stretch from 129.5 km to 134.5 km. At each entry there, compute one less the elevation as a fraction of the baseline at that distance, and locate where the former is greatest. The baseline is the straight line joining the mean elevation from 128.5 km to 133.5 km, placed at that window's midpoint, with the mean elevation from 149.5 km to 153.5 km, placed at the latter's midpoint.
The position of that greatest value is 130.0 km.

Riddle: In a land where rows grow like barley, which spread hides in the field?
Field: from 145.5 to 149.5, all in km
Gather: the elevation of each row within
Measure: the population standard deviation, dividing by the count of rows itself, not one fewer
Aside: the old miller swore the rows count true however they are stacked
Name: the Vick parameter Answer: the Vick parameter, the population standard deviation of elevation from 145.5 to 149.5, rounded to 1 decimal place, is 1.3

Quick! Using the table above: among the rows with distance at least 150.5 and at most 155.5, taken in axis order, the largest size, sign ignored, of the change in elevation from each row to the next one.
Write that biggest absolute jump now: 1.5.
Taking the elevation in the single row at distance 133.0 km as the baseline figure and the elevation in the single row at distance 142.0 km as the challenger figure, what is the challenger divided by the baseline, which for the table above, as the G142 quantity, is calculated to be 0.82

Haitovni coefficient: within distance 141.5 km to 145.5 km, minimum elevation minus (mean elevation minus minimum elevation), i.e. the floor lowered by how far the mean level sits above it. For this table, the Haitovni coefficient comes 10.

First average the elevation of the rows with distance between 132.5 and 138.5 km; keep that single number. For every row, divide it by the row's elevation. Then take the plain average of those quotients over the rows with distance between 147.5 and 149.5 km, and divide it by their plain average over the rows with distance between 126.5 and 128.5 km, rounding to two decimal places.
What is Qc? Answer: 2.65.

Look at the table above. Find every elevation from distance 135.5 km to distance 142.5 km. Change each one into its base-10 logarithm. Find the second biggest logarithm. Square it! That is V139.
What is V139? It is 1.44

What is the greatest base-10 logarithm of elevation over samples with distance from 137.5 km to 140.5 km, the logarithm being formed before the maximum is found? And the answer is 1.19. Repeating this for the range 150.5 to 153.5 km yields 1.01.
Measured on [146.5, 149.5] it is 0.93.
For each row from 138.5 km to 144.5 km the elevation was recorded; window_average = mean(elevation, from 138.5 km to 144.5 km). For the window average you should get 14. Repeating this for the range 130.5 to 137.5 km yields 17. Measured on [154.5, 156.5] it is 13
